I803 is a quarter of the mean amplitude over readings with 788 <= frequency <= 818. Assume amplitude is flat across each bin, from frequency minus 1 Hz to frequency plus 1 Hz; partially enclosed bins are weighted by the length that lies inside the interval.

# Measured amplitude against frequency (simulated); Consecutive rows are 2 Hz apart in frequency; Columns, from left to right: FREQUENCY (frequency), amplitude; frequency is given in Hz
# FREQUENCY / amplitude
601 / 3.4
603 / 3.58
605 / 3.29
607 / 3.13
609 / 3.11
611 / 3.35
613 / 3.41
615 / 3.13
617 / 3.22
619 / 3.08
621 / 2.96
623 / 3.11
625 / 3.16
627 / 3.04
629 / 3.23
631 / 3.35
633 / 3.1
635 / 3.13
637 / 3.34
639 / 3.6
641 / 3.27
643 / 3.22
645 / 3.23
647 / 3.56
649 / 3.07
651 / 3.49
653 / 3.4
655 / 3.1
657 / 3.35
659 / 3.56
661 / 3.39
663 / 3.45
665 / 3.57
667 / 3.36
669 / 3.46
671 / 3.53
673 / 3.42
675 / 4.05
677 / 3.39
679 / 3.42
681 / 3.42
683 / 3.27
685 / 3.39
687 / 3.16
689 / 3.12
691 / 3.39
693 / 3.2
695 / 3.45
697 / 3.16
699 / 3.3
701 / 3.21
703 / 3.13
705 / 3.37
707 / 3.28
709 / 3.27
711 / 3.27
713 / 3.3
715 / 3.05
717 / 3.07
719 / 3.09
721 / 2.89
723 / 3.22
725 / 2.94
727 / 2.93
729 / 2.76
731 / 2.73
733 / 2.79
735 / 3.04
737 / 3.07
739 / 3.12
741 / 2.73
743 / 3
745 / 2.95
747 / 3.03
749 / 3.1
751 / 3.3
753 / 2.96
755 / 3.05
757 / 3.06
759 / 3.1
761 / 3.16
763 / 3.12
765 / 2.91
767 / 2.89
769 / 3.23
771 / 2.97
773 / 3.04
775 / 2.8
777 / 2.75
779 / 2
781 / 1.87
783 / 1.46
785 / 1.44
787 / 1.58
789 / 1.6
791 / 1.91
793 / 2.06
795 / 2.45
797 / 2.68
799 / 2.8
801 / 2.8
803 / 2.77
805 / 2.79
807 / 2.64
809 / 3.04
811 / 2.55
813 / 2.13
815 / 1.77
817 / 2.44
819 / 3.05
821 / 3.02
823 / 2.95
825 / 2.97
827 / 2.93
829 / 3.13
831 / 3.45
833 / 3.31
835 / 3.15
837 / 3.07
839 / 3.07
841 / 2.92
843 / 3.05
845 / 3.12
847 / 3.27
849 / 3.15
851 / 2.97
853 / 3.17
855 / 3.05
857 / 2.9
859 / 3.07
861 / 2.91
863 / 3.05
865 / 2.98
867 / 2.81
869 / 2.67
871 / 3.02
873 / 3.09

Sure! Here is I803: 0.607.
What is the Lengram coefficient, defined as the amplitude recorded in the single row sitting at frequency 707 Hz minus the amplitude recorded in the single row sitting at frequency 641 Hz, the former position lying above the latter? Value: 0.0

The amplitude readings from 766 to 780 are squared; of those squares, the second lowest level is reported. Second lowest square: 7.6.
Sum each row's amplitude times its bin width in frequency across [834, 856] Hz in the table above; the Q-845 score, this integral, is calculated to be 68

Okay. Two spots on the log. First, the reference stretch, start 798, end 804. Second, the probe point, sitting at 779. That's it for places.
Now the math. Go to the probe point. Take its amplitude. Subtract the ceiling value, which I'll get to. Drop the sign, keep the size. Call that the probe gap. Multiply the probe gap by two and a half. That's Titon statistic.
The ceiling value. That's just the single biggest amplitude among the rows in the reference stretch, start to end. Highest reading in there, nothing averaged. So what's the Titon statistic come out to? 2.00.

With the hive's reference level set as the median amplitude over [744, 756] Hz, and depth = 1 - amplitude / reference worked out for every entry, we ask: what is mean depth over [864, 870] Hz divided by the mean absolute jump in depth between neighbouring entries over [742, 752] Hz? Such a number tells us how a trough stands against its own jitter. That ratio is 2.2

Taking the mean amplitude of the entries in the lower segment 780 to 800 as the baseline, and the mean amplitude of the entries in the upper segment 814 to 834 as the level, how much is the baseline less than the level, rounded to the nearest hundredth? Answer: 0.92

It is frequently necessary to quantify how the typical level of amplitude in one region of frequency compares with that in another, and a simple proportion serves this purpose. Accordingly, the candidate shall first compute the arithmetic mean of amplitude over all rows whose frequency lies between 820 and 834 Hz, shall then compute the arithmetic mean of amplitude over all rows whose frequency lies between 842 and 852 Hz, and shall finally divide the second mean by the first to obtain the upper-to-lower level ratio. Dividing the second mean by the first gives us 1.00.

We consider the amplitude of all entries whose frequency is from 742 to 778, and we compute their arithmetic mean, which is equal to 3.0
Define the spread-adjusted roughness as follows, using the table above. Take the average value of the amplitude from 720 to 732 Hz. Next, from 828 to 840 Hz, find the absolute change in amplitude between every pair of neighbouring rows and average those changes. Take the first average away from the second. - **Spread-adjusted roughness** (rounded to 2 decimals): -2.77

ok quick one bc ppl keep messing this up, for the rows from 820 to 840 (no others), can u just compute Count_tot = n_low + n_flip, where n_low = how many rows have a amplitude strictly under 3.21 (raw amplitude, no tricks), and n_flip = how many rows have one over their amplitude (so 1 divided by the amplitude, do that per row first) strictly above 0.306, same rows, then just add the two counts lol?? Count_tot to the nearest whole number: 16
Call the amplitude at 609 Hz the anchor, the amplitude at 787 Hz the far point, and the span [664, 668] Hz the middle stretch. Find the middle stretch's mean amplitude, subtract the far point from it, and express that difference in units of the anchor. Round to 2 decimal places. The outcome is 0.61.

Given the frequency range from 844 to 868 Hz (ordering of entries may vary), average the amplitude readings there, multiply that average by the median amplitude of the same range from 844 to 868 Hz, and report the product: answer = 9.3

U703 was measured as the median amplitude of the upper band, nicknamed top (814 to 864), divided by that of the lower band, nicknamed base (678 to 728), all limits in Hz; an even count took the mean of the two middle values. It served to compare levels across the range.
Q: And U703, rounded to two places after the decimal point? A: 0.95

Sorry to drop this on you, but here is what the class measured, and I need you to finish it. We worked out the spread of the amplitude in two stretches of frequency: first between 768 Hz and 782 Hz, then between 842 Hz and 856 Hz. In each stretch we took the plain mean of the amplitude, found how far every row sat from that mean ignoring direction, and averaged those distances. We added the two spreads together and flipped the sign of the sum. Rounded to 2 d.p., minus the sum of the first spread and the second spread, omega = -0.49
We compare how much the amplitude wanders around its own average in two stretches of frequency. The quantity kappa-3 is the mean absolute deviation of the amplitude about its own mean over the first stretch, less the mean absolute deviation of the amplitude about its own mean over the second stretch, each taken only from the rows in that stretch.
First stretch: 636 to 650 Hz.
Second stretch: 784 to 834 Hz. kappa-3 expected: -0.31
